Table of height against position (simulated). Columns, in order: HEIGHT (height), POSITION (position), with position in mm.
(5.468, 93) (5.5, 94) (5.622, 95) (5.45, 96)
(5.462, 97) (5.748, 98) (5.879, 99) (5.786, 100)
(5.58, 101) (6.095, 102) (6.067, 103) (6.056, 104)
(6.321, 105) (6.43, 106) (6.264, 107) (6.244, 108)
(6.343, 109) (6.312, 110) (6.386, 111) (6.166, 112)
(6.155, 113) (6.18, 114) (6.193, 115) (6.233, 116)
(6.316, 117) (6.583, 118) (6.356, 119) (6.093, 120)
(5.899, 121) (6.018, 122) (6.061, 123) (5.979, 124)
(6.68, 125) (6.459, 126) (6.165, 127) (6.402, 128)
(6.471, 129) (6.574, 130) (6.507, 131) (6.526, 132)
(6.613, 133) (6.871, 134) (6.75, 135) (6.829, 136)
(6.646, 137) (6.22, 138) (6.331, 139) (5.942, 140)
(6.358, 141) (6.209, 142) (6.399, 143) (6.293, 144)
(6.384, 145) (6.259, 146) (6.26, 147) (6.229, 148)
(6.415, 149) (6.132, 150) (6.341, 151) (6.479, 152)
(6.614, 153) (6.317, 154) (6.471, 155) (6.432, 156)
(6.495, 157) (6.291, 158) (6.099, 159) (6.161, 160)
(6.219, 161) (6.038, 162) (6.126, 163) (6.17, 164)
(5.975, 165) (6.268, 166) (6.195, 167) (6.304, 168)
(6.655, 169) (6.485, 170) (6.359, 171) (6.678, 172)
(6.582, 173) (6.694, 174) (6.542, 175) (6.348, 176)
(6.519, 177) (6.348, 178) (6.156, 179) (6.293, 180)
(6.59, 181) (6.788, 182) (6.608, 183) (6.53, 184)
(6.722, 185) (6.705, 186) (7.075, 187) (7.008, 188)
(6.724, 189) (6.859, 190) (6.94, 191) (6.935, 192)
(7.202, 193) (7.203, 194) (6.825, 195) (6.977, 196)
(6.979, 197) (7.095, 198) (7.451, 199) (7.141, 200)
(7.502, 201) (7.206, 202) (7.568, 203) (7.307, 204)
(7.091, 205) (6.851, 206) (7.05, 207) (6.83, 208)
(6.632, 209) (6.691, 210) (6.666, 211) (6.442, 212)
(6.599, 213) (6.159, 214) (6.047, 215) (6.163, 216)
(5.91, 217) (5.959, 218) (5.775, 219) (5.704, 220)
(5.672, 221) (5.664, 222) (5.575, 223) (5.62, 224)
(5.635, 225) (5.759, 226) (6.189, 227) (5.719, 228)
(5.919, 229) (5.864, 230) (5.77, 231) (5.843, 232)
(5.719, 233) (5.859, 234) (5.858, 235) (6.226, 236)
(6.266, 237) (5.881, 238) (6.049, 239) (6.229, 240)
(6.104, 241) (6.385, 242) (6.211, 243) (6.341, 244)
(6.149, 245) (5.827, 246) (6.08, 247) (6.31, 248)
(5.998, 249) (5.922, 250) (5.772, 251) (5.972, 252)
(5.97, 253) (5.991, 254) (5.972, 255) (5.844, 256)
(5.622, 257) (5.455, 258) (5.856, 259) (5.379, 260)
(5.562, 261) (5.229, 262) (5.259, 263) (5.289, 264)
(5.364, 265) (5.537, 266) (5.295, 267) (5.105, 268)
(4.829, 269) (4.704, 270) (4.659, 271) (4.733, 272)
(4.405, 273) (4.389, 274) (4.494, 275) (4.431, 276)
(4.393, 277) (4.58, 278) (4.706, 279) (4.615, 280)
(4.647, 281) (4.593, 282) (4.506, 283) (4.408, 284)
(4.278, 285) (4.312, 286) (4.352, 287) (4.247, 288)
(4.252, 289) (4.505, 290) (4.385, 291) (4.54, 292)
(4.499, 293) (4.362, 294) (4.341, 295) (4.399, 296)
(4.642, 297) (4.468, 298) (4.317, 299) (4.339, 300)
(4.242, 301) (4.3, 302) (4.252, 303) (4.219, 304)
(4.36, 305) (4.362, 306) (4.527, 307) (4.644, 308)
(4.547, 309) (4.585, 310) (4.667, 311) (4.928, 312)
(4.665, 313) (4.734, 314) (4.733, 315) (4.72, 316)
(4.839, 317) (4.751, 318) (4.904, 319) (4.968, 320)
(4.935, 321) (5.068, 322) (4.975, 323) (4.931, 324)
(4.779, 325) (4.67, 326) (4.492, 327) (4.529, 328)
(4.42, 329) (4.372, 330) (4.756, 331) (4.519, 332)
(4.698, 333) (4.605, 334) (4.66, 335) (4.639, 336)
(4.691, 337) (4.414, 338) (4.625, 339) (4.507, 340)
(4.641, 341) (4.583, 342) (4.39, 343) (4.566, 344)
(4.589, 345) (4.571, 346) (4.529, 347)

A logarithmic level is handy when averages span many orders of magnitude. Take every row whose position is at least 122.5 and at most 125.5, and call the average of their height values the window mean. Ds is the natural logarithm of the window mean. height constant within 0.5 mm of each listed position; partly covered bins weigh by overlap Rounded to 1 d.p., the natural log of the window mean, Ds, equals 1.8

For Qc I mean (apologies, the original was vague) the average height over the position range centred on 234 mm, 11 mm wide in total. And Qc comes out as 5.93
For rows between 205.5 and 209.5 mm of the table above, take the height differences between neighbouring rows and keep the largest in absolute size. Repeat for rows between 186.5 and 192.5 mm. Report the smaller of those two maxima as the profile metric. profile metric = 0.22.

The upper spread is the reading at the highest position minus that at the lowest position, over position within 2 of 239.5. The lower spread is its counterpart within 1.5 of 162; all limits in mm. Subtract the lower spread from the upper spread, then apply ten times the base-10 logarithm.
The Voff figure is -5.0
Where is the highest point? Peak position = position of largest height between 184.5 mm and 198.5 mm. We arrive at 194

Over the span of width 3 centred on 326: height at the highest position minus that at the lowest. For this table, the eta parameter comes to -0.3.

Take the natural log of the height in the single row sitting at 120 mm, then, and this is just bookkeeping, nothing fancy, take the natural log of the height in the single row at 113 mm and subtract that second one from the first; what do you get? -0.01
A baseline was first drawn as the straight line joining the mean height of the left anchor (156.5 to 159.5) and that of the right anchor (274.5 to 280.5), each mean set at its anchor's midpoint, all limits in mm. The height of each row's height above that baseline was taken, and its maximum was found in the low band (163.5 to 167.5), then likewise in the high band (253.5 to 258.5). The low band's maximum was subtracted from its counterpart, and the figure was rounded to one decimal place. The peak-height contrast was 1.0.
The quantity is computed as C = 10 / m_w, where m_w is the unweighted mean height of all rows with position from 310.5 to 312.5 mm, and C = 2.08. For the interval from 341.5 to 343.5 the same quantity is 2.23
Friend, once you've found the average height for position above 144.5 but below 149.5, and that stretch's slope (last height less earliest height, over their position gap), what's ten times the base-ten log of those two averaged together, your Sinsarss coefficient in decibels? 4.99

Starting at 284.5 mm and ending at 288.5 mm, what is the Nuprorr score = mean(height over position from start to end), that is 4.3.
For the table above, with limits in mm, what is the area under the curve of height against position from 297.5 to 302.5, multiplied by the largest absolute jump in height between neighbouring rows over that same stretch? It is 3.3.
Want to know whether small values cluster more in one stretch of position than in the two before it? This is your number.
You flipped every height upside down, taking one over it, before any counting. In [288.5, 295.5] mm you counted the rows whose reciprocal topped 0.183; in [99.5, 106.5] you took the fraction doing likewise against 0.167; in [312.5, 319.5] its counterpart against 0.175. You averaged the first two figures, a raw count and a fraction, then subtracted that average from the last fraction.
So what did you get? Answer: -2.6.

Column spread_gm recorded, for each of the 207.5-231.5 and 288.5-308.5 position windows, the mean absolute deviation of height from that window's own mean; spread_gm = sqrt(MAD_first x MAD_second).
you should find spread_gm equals 0.19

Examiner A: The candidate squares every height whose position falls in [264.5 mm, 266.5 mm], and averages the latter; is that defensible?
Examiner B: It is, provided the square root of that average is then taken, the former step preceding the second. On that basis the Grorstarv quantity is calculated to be 5.5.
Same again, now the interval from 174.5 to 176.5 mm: 6.4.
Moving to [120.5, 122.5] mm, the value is 6.0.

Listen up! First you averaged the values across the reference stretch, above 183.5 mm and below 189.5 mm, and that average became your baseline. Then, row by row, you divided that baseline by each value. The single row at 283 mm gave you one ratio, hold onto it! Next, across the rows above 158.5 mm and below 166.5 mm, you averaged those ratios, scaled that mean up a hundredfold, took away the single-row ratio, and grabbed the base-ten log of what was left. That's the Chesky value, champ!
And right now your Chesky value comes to 2.04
